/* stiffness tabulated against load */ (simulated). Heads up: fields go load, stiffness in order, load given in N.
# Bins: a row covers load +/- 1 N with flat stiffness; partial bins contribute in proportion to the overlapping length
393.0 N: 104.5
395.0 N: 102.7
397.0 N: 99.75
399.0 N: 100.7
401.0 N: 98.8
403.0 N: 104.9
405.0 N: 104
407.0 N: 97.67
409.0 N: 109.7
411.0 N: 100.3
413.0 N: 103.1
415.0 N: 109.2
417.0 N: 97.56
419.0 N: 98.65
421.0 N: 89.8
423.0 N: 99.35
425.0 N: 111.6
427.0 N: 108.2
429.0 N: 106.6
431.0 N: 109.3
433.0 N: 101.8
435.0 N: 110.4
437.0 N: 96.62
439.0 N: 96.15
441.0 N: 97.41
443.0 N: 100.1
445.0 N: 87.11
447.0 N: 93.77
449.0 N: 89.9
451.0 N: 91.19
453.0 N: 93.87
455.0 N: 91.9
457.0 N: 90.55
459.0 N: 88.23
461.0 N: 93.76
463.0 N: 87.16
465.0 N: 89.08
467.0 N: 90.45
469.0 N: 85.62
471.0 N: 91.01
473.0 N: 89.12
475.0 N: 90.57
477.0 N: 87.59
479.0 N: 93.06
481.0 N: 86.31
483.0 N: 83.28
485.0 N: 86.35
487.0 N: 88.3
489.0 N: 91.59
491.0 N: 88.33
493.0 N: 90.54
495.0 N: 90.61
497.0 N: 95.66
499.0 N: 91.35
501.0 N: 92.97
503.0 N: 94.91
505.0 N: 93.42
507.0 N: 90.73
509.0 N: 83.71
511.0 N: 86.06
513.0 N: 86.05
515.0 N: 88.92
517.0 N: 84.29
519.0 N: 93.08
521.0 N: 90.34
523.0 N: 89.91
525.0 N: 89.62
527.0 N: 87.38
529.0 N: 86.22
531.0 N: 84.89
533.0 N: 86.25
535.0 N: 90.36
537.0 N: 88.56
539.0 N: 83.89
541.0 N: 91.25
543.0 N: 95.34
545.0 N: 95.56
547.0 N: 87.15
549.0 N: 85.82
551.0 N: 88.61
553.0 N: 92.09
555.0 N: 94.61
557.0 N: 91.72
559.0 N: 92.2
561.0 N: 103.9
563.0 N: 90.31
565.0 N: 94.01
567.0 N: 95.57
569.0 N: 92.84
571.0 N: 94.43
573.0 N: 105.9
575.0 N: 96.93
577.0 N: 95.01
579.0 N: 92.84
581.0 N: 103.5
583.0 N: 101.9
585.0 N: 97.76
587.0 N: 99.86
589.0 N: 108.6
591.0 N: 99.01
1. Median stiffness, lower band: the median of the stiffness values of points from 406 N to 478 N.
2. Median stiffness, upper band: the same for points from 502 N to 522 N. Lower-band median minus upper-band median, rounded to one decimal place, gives 5.4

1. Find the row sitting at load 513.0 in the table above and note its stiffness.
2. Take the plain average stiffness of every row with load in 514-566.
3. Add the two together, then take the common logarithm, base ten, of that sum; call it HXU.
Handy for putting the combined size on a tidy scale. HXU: 2.25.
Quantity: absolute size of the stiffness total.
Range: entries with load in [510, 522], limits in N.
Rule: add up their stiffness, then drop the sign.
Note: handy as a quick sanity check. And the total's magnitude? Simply 529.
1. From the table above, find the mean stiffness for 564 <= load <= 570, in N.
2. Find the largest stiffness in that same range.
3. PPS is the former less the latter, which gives -1.4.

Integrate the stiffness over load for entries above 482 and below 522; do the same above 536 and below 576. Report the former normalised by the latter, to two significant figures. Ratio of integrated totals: 0.96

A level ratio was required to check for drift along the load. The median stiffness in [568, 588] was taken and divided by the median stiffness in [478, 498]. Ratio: 1.09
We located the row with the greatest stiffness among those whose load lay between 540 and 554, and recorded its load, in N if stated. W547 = 545.0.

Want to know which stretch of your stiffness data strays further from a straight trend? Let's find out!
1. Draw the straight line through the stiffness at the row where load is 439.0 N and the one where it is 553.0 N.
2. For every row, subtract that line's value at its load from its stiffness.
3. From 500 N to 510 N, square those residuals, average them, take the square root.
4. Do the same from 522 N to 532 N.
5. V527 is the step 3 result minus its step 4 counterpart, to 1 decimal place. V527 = -1.0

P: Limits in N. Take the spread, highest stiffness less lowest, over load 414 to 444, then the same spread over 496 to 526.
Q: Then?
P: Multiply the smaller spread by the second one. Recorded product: 143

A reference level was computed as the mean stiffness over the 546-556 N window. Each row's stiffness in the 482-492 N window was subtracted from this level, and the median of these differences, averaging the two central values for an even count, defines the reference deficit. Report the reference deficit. 1.4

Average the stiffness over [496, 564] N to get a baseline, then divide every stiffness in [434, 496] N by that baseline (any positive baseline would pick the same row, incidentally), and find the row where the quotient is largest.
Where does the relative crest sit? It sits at 435.0 N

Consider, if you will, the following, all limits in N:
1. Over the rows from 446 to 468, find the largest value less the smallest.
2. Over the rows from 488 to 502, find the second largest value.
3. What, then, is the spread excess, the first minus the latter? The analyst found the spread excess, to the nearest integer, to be -86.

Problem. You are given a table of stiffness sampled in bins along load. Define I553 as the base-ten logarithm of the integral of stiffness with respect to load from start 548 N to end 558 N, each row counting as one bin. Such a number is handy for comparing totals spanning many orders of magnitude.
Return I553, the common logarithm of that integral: 2.96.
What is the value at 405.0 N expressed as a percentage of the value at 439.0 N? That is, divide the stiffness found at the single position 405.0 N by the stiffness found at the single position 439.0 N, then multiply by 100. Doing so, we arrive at 108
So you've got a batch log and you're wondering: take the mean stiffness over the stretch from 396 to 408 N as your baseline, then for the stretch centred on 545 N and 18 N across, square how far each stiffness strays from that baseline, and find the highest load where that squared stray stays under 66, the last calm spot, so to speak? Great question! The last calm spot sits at 545.0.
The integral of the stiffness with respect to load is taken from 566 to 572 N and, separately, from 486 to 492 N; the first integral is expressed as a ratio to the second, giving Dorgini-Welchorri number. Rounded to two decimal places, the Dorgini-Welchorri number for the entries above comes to 1.05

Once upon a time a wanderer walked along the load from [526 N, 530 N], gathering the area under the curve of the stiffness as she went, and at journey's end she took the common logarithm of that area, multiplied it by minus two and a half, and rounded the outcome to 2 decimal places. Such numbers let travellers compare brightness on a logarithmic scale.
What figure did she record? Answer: -6.35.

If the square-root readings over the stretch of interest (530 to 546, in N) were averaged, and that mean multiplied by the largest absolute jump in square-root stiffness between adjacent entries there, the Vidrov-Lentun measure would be 4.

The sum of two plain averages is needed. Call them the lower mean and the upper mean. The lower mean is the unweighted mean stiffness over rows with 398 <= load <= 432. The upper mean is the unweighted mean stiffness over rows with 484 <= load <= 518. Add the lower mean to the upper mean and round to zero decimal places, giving 193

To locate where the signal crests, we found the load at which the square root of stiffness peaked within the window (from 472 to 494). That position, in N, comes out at 479.0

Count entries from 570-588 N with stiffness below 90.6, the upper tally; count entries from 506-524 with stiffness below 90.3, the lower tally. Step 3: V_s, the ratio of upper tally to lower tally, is 0.0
